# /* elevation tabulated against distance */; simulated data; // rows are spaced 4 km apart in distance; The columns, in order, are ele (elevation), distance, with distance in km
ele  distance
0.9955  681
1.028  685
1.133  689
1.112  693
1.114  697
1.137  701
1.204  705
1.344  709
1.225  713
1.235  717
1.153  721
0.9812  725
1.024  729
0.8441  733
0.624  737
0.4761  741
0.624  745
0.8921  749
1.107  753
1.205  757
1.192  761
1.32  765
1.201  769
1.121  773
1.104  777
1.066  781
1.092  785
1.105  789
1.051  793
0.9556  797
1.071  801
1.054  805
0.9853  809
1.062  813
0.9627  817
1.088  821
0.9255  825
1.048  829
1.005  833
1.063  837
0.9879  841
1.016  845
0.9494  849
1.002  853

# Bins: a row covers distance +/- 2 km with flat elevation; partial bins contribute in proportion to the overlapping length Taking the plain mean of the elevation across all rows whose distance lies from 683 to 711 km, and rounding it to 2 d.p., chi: 1.15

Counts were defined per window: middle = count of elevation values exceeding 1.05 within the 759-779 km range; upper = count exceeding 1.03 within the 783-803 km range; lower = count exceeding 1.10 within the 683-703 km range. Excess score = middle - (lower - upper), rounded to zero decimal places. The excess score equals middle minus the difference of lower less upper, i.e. 5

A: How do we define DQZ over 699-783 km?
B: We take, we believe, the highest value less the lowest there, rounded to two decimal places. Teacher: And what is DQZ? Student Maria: 0.87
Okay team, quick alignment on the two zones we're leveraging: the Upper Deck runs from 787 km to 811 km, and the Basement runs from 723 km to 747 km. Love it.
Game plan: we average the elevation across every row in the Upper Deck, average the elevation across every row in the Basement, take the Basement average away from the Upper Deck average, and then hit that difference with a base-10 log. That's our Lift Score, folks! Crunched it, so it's -0.56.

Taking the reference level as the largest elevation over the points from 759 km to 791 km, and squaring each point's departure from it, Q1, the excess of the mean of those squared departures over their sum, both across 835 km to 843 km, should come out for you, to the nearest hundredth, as -0.09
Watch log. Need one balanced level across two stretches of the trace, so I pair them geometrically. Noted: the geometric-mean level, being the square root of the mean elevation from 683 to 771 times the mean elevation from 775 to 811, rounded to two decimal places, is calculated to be 1.05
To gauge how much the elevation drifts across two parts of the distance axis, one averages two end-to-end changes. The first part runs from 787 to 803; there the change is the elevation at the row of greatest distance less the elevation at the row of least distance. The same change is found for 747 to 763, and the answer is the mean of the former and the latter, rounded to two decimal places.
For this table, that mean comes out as 0.13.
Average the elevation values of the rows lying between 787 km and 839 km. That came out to 1.03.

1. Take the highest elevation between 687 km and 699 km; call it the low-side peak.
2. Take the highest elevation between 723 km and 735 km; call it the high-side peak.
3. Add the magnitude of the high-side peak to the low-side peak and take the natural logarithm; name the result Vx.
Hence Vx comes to 0.77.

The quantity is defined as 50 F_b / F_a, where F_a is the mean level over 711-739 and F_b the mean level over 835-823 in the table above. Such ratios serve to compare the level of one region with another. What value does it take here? 49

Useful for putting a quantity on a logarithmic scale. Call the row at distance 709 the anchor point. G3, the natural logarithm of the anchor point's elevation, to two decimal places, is 0.30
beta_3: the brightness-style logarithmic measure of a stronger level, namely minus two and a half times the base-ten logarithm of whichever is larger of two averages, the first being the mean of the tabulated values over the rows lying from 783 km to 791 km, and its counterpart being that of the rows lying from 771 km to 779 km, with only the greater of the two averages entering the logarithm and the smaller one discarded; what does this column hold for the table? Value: -0.12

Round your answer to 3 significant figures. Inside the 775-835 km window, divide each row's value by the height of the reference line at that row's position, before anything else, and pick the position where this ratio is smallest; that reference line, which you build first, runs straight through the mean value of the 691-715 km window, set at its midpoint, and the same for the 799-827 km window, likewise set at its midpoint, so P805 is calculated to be 797 km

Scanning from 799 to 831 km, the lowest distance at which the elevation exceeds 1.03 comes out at 801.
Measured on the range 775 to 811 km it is 777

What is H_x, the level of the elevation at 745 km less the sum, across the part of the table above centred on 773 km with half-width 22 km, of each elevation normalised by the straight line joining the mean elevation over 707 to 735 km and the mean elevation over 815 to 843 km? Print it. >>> -11.2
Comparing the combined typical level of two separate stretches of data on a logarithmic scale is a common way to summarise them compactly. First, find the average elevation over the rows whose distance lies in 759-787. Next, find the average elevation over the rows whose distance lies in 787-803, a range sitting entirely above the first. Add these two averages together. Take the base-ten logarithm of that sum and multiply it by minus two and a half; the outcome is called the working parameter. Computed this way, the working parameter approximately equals -0.857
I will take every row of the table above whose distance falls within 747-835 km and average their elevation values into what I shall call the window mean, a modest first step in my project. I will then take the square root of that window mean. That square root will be 1.036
